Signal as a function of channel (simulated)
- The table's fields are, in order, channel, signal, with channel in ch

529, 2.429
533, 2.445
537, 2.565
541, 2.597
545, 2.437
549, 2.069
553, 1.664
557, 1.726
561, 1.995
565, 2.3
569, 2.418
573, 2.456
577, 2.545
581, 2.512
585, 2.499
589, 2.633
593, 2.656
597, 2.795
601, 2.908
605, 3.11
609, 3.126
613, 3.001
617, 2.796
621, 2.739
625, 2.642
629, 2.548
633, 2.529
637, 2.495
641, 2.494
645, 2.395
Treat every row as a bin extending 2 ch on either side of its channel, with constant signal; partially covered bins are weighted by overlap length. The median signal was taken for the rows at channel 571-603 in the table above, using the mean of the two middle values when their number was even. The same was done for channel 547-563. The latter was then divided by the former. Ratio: 0.72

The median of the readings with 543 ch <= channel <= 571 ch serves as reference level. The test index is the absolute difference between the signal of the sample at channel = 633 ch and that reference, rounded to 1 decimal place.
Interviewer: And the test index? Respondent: 0.5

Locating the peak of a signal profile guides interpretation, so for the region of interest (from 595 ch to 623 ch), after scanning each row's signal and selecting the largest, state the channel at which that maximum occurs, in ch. 609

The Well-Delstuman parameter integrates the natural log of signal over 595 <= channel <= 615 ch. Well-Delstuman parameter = 22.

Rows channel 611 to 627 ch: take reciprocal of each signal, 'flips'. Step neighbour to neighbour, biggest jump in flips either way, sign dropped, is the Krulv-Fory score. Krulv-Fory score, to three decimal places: 0.024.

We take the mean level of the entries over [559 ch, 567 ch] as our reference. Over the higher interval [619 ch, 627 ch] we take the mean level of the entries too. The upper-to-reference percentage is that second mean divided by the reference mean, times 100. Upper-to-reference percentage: 125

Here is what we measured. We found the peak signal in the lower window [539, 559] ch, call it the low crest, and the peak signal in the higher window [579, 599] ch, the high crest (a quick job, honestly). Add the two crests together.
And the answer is 5.4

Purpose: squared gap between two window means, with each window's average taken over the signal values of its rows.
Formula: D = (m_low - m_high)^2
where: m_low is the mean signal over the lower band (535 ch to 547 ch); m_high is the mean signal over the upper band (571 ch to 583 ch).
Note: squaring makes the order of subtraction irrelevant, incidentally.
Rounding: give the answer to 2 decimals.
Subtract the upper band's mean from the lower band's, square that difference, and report 0.00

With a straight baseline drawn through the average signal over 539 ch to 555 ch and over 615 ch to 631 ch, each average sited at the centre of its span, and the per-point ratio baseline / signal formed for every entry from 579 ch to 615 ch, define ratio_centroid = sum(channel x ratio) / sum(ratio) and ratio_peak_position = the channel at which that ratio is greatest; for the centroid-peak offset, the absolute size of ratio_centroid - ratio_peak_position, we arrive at 11.5 ch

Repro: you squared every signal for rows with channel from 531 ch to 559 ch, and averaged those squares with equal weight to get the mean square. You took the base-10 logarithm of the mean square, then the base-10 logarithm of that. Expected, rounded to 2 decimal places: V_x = -0.15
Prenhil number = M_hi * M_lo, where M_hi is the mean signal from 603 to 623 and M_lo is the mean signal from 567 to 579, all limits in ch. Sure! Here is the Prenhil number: 7.3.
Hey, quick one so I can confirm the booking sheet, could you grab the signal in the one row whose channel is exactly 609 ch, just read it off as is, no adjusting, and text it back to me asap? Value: 3.126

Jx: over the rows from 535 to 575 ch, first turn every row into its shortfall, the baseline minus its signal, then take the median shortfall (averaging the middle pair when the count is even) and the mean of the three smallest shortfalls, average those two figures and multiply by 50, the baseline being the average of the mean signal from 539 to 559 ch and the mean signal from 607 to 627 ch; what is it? 2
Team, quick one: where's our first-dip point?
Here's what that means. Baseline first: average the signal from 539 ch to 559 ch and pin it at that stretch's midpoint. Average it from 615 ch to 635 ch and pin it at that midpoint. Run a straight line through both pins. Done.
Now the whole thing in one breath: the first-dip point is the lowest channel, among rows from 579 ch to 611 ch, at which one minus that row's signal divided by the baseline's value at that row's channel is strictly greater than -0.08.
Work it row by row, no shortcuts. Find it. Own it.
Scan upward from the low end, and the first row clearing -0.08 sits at 581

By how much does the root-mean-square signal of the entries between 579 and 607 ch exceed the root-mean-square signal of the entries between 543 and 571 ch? 0.6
